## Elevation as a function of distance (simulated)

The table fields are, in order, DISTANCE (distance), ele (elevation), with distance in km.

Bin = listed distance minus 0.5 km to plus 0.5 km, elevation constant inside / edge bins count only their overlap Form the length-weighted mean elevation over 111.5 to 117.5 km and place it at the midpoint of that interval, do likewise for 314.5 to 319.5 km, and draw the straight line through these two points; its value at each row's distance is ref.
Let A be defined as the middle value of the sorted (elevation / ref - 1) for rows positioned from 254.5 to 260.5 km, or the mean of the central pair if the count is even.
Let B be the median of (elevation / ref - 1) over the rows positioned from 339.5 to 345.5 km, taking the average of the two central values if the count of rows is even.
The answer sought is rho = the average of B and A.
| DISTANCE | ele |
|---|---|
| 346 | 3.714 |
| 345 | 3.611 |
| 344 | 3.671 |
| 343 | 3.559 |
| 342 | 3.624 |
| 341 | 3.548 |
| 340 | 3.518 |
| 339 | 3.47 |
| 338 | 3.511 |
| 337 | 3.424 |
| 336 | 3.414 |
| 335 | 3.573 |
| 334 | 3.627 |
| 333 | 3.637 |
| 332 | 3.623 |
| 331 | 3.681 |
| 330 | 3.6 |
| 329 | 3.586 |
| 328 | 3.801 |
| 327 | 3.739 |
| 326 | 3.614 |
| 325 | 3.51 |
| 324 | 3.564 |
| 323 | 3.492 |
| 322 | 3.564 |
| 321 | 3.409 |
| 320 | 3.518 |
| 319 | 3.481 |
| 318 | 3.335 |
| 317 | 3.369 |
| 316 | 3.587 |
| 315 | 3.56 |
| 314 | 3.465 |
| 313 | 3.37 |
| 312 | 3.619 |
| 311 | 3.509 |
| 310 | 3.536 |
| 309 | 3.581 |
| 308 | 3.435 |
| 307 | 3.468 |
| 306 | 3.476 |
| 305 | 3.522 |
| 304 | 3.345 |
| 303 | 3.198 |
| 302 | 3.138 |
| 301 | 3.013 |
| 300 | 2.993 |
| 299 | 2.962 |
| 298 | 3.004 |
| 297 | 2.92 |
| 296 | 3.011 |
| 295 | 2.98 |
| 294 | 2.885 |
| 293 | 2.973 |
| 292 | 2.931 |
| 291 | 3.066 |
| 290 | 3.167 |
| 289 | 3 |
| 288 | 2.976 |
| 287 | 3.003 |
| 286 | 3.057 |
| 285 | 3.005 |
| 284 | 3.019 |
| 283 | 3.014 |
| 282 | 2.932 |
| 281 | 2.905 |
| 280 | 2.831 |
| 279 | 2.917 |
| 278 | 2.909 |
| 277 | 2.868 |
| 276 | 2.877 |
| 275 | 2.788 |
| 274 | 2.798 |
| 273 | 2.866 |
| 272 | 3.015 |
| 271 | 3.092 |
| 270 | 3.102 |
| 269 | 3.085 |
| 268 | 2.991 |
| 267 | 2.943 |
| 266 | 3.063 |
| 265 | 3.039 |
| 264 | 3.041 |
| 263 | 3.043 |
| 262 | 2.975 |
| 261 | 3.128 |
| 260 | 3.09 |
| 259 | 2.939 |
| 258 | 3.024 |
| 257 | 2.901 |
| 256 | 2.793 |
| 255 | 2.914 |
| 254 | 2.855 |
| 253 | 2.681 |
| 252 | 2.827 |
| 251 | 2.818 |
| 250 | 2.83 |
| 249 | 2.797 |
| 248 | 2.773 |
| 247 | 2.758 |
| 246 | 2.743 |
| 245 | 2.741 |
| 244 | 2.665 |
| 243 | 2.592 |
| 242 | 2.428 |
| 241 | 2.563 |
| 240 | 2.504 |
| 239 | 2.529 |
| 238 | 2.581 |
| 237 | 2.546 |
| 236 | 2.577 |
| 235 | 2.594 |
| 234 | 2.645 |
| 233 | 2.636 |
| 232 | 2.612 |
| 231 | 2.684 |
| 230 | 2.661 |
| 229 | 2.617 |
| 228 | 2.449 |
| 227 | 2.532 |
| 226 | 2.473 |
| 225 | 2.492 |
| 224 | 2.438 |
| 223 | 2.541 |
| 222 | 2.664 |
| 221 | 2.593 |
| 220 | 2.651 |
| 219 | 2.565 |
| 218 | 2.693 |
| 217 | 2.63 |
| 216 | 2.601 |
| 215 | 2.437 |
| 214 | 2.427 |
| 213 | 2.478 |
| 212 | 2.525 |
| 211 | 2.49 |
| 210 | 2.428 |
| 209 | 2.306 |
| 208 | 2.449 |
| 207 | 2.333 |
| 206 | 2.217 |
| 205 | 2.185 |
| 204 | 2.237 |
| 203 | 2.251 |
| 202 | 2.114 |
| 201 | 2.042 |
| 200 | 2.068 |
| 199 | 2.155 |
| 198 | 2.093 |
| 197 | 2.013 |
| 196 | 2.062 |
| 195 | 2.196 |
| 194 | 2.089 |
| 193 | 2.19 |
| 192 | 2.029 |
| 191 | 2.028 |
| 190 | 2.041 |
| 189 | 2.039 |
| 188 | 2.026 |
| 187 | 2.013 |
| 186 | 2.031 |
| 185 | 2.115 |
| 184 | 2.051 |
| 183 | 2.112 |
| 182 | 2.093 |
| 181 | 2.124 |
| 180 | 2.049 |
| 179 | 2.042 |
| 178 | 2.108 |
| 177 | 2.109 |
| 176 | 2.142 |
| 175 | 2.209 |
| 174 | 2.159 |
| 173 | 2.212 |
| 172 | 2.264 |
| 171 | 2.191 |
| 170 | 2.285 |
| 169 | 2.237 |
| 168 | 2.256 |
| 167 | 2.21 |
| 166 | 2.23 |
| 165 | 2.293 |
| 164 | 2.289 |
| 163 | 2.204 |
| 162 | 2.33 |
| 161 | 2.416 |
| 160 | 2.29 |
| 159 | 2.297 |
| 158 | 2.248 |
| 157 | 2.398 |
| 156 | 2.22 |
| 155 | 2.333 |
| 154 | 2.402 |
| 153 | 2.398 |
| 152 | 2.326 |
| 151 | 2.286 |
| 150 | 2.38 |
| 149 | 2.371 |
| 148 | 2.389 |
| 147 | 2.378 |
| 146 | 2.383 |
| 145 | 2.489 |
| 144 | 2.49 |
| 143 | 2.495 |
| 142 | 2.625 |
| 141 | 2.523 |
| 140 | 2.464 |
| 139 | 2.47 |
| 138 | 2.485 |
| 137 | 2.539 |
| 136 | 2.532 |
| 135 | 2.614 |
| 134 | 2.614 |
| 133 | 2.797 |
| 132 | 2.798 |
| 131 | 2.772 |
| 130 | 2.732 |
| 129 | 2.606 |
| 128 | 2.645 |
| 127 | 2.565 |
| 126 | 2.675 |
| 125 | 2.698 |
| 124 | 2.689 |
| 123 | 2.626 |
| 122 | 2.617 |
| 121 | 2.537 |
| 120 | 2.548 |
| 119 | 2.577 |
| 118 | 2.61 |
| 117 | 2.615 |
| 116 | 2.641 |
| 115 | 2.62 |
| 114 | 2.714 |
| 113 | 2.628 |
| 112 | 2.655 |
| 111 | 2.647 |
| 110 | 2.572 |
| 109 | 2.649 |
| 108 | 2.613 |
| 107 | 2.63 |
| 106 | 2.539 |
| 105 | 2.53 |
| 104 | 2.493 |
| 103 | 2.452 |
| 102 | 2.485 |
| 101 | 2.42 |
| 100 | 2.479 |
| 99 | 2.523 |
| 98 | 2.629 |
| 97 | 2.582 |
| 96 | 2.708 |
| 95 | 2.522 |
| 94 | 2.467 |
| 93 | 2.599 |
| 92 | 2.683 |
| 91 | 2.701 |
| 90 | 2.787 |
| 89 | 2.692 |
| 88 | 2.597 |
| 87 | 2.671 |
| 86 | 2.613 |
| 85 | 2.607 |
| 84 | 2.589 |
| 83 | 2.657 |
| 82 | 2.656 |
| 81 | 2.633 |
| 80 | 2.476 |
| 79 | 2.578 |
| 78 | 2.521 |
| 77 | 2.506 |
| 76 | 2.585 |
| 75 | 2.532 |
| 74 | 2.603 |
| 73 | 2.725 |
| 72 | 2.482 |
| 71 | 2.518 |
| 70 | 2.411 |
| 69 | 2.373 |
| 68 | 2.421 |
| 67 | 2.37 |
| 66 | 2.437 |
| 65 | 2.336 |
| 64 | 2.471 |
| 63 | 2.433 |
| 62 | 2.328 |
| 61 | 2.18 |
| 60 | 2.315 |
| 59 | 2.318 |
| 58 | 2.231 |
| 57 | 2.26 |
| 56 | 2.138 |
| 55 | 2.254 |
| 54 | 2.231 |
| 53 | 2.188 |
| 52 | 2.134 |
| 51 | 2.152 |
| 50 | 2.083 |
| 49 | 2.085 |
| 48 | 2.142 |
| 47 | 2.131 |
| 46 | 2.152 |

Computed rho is -0.04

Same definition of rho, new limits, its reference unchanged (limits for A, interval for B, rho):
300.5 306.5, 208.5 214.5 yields -0.12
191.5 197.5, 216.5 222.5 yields -0.22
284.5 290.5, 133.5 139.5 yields -0.09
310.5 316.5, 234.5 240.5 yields -0.08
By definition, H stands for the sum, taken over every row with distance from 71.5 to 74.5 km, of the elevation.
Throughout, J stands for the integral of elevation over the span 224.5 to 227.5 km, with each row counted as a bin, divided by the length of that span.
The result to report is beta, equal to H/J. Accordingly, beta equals 3.1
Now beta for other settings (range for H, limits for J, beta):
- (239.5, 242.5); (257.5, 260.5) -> 2.5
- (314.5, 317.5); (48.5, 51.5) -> 5.0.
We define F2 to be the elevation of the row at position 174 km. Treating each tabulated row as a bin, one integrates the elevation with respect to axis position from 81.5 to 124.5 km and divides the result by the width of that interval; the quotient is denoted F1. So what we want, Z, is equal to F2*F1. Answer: 6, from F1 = 2.6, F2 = 2.159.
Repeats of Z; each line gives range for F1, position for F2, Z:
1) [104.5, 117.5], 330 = 9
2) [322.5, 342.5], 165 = 8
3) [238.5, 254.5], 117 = 7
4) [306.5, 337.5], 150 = 8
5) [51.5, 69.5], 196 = 5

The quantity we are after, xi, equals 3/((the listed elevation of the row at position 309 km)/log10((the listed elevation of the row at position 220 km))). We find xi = 0.35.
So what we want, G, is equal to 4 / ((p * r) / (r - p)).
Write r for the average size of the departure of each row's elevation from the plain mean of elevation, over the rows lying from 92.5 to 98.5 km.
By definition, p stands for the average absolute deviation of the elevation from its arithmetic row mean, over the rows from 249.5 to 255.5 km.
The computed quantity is 18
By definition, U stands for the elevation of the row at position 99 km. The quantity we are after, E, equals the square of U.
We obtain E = 6.4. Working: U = 2.523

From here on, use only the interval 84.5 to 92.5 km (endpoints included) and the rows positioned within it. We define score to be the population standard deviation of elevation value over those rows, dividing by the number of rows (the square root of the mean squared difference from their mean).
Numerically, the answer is 0.059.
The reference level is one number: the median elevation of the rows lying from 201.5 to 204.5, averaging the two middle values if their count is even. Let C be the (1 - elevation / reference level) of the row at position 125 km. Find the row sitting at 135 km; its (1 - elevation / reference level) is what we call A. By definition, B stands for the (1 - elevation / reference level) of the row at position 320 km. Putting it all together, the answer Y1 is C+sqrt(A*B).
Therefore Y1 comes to 0.10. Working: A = -0.17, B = -0.6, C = -0.21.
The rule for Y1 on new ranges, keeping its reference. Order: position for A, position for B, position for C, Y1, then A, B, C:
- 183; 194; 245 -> -0.16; 0.06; 0.1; -0.23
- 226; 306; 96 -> 0.03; -0.11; -0.6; -0.21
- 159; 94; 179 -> 0.14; -0.03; -0.1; 0.09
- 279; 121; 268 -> -0.14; -0.30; -0.1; -0.34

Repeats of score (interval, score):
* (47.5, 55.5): 0.058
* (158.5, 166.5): 0.060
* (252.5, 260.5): 0.120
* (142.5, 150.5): 0.054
